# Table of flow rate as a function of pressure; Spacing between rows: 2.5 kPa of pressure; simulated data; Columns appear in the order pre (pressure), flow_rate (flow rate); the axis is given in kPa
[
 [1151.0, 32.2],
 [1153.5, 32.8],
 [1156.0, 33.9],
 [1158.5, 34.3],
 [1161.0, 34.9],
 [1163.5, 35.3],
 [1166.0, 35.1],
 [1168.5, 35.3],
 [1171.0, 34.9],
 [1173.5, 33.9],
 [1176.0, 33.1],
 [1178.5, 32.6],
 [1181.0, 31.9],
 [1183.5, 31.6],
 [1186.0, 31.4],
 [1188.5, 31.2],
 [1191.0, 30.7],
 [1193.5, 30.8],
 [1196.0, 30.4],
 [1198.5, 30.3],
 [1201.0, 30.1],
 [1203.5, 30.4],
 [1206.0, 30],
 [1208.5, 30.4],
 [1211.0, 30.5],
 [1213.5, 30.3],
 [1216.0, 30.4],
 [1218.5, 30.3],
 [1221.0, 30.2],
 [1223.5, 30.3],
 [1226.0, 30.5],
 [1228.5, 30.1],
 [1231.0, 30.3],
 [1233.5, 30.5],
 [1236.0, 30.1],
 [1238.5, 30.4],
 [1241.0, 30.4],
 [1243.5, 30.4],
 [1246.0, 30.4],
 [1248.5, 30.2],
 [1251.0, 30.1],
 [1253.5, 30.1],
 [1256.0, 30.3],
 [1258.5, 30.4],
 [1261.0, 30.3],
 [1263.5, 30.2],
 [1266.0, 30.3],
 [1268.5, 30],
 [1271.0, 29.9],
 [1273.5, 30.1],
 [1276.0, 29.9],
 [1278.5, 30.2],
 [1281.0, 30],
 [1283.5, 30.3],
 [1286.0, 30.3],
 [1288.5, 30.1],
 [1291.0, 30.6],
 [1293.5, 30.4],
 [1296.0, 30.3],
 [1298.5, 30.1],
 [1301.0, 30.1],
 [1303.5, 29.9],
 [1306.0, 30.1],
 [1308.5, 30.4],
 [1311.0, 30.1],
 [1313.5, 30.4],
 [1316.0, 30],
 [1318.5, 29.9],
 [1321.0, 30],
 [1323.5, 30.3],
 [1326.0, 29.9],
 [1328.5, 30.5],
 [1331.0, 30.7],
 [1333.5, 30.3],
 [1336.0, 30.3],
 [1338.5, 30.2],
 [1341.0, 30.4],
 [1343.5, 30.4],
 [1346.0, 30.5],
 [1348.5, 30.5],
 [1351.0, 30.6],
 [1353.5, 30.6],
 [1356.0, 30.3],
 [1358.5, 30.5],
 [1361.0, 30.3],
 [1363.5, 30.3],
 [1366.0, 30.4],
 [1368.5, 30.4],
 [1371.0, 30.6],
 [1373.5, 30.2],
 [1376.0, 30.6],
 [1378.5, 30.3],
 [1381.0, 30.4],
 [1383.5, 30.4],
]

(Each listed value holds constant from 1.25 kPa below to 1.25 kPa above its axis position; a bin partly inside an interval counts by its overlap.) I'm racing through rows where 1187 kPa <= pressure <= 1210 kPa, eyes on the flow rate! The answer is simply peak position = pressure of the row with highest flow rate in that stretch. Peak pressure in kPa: 1188.5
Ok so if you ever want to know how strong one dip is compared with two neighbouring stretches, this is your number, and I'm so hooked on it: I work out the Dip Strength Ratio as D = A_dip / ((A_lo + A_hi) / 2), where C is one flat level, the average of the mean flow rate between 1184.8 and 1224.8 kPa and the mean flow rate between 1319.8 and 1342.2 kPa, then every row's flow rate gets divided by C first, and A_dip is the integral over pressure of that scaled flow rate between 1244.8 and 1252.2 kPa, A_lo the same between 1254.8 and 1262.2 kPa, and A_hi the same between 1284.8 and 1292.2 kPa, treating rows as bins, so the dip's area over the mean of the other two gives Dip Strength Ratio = 1.00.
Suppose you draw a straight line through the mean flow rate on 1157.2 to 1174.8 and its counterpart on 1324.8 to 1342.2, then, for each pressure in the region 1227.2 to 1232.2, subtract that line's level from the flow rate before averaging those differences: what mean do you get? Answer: -2.9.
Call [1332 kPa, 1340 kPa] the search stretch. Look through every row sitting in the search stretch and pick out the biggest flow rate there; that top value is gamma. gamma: 30.3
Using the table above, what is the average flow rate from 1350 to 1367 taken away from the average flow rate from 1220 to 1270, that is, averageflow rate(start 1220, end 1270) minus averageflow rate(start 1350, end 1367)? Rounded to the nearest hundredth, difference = -0.15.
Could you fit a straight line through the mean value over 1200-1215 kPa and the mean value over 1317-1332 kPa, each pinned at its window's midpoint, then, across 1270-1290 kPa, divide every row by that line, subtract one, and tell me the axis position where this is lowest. 1271.0 kPa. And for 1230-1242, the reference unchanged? 1236.0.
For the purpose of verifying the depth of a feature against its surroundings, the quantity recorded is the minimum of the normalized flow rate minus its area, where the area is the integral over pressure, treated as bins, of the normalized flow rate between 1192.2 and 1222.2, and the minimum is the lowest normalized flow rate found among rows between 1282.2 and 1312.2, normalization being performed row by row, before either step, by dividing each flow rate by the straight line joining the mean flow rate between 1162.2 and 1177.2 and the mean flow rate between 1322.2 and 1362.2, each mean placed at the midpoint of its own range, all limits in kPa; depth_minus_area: -26.1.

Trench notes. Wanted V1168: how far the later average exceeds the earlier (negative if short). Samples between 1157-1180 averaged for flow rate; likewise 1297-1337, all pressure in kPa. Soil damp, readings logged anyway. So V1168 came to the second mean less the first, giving -4.2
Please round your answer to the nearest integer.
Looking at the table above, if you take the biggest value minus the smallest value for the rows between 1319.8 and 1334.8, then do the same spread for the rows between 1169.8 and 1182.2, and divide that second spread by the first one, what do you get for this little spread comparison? 4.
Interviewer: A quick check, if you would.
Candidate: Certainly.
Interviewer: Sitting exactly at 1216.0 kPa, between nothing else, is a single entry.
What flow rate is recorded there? 30.4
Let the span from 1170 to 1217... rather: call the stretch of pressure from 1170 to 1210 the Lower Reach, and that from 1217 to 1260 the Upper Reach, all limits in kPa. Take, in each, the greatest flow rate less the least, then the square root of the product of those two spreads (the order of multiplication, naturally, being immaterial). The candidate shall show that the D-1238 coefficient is 1.4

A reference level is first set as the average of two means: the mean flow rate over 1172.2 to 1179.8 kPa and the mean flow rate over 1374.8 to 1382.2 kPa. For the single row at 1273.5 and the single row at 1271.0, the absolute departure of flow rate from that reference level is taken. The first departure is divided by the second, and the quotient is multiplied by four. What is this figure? 3.6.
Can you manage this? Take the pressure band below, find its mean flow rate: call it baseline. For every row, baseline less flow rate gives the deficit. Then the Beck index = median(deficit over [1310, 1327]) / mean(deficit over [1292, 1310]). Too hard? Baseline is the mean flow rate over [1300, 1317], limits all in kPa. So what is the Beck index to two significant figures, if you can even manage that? -3.3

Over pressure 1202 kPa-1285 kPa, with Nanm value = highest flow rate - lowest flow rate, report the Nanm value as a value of 0.60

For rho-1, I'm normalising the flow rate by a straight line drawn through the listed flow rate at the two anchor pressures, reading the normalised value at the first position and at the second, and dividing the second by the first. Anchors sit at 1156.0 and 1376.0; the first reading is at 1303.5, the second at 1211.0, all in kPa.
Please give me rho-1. 0.98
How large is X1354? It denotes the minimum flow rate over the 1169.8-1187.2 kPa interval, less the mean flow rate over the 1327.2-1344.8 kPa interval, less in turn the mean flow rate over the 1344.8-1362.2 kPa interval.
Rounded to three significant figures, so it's -29.5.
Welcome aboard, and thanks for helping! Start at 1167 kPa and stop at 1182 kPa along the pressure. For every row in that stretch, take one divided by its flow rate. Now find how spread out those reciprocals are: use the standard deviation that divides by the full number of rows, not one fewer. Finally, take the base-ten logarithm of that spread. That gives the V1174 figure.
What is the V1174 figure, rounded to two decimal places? -2.97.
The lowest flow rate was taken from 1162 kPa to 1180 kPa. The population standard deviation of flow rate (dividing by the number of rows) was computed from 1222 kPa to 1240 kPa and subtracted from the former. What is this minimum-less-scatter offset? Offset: 32.4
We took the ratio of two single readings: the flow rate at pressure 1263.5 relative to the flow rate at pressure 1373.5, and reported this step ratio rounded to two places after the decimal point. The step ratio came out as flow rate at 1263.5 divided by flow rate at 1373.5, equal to 1.00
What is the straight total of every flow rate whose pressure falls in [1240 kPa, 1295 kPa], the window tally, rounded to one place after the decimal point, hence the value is 664.9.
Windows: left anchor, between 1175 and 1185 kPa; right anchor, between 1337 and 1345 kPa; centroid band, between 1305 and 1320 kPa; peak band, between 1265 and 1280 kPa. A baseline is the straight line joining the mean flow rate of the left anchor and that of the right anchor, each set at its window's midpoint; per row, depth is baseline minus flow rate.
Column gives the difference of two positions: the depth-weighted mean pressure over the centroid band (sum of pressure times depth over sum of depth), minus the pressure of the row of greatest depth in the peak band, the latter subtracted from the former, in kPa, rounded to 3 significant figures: 41.6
